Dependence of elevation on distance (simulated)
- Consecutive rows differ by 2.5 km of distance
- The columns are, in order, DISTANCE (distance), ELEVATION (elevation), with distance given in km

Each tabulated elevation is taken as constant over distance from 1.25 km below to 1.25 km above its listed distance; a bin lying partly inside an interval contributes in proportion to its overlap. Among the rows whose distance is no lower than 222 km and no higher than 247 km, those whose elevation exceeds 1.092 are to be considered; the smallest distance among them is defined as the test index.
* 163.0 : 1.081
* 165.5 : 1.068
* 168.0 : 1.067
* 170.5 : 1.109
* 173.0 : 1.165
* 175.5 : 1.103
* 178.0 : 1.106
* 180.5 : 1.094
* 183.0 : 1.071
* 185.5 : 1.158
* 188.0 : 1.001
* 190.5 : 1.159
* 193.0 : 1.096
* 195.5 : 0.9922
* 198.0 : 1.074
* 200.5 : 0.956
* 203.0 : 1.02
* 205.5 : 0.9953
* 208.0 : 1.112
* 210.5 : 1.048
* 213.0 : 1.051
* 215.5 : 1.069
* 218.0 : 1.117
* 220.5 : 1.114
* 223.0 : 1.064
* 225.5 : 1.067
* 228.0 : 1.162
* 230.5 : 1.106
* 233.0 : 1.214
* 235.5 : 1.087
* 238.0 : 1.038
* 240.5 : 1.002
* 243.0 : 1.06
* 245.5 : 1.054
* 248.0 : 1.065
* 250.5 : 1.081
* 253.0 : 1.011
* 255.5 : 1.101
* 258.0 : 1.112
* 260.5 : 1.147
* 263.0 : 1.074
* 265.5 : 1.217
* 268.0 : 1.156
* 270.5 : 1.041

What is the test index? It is 228.0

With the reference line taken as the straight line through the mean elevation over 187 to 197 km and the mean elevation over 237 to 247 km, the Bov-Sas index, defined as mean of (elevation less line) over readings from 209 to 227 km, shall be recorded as 0.03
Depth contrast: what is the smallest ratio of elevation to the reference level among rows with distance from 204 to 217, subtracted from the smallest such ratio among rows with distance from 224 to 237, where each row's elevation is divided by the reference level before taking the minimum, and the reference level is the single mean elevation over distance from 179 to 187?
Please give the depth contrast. 0.06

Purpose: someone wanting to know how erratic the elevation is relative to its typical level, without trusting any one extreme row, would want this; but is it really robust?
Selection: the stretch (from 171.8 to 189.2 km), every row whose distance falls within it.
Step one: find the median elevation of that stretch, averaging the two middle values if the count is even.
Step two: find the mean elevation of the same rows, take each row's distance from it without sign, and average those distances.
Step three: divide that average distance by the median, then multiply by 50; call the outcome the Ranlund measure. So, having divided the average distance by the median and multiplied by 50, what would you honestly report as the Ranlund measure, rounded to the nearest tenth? 1.7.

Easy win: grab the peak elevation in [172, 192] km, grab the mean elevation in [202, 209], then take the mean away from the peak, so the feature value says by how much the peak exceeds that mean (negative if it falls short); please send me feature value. 0.12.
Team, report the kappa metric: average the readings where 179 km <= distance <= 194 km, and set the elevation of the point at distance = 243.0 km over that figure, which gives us 0.97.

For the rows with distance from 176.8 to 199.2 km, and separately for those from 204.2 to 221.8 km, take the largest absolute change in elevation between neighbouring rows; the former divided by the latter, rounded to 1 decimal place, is 1.4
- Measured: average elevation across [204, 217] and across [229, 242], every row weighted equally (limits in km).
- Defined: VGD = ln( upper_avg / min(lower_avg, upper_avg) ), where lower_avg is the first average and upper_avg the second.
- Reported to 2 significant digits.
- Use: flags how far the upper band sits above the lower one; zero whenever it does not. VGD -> 0.032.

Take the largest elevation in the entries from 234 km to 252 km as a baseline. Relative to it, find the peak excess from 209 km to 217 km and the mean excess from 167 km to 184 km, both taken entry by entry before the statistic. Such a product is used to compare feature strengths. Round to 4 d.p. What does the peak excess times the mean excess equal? -0.0003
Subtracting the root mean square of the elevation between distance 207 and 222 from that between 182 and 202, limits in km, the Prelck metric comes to -0.020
